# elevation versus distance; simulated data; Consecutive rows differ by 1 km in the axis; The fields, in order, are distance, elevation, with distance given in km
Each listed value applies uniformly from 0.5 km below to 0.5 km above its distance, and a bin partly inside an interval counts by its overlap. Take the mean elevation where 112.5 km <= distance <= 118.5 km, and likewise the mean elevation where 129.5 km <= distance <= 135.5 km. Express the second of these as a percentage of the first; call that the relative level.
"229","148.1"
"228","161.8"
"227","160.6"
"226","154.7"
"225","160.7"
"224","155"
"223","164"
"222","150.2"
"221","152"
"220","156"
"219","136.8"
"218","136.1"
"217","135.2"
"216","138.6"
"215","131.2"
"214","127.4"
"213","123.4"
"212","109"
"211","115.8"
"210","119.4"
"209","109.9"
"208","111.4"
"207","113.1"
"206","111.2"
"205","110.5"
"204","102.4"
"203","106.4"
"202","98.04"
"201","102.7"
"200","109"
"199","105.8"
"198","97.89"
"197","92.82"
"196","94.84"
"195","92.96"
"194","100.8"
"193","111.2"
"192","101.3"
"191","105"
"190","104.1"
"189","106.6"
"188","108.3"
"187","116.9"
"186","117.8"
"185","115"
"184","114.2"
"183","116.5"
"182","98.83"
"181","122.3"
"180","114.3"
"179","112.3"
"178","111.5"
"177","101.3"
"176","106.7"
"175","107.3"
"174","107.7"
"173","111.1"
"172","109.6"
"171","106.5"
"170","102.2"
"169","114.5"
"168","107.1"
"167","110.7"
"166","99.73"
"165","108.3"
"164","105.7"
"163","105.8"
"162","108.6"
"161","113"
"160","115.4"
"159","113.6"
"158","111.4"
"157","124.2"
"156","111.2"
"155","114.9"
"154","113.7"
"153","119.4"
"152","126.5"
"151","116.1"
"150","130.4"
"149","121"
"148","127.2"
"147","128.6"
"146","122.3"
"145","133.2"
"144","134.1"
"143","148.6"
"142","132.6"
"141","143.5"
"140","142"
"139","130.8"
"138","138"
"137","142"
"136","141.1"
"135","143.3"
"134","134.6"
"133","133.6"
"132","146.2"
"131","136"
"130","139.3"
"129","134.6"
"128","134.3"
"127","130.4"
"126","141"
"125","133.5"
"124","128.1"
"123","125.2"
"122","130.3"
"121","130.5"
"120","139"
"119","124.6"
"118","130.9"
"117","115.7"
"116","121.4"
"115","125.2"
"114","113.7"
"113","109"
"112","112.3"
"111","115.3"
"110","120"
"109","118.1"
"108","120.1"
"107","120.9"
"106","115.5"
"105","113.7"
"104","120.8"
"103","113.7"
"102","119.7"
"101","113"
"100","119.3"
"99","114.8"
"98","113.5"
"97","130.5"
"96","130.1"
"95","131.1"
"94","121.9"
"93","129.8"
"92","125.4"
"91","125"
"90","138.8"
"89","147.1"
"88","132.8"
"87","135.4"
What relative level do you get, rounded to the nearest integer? 116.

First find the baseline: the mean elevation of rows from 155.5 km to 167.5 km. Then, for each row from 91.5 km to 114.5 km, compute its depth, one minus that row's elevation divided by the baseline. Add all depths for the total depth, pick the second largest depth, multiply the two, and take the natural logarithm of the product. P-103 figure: -3.6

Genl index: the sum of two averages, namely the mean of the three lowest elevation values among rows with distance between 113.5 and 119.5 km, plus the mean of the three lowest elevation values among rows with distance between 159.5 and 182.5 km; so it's 217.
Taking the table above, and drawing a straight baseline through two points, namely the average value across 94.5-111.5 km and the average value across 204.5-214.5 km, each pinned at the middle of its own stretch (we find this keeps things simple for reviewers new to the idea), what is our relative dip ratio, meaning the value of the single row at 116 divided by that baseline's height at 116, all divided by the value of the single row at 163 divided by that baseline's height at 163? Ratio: 1.13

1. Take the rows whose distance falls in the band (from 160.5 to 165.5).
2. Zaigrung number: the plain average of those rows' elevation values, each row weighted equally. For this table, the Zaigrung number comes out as 108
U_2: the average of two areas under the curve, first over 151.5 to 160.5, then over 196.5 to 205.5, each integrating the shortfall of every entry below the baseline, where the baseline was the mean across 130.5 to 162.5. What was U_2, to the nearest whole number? 164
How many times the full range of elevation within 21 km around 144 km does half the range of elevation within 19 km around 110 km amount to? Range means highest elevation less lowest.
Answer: 0.31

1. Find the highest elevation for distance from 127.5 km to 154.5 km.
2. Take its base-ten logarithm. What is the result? 2.17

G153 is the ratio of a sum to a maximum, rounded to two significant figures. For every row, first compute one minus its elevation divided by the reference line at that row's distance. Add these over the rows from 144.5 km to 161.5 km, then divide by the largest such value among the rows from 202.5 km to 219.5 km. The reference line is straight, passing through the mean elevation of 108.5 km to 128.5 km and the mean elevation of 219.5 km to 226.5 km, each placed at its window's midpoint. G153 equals 5.9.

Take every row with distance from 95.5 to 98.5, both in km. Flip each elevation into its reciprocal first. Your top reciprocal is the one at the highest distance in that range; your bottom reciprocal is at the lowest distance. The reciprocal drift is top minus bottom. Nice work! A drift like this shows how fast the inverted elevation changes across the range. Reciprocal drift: 0.0011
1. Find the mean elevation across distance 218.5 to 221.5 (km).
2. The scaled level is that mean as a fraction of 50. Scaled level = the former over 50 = 2.97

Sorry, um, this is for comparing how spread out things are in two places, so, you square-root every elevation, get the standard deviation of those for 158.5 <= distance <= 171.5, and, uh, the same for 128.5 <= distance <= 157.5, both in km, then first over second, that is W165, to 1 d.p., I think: 0.5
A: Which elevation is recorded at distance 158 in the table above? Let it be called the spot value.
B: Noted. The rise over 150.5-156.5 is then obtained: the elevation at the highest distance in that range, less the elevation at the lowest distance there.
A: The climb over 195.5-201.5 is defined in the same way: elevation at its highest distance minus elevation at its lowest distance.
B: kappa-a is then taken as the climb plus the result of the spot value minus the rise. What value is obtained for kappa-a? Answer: 124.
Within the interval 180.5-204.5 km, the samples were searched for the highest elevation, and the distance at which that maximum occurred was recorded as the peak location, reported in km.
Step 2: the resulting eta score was 181 km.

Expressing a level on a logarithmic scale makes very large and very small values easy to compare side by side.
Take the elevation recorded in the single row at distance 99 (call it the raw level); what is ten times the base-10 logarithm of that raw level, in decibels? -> 20.6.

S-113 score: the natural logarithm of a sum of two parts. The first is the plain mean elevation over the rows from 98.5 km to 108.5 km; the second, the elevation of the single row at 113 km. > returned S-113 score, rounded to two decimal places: 5.42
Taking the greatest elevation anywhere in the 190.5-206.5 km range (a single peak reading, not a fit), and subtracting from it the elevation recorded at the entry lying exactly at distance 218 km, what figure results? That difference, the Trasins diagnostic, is -25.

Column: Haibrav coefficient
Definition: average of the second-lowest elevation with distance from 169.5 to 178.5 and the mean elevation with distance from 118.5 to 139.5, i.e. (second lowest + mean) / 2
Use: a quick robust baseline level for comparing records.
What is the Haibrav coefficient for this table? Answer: 119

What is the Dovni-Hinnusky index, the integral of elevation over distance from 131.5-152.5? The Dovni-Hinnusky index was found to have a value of 2816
